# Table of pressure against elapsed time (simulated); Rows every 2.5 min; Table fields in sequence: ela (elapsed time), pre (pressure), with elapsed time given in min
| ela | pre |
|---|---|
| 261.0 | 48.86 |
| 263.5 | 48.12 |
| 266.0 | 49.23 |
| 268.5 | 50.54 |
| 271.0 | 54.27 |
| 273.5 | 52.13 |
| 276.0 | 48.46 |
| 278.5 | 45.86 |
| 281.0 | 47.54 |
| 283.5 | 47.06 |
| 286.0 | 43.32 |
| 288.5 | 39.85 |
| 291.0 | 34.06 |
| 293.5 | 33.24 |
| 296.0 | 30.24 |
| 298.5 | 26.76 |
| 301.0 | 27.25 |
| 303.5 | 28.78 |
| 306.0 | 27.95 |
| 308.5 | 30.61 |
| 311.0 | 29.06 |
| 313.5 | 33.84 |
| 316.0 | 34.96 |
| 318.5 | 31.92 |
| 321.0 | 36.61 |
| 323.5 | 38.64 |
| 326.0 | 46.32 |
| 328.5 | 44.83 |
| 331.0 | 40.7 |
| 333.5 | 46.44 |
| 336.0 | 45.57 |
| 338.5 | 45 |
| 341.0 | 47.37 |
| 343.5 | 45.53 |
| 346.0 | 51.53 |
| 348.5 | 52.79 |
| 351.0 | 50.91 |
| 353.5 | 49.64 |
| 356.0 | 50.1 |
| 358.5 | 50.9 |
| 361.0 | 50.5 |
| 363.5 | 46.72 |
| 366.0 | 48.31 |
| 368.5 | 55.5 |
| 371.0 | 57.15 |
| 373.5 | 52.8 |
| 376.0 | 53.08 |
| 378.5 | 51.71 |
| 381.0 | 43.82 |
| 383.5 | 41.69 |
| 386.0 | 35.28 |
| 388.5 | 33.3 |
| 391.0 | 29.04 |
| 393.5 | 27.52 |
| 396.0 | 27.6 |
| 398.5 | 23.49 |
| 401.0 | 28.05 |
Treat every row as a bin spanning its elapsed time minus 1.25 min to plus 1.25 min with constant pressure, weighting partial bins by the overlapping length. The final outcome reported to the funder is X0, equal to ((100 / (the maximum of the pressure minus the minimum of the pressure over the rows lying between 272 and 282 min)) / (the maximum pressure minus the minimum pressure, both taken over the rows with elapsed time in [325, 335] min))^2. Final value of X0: 8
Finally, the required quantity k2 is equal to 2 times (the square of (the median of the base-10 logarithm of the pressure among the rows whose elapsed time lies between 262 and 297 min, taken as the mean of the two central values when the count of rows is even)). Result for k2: 5.61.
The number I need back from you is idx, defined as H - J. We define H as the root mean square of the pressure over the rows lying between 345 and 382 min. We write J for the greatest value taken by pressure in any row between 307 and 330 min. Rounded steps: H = 51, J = 46.32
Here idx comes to 4.8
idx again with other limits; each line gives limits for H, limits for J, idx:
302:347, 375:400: -13.2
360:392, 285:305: 3.5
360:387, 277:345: 1.6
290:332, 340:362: -18.4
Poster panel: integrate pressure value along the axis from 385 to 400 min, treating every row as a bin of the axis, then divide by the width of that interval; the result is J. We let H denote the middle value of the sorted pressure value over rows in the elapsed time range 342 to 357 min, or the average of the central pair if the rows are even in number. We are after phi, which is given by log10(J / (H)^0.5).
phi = 0.61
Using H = 51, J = 29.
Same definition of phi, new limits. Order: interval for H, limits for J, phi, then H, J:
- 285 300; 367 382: 0.96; 34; 52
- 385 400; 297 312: 0.73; 28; 28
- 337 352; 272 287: 0.83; 49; 48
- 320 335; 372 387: 0.85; 43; 47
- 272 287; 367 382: 0.88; 47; 52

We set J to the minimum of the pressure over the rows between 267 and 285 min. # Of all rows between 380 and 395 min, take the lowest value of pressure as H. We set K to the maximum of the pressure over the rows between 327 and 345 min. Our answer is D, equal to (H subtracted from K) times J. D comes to 910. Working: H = 27.52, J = 45.86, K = 47.37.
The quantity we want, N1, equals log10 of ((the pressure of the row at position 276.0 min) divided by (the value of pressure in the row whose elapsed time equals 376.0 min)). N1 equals -0.04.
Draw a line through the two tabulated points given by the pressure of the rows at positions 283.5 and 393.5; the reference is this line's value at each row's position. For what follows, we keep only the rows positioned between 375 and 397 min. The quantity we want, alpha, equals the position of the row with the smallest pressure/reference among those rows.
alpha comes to 393.5 min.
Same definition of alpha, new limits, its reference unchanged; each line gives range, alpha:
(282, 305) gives 298.5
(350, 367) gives 363.5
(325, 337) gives 331.0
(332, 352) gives 338.5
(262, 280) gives 263.5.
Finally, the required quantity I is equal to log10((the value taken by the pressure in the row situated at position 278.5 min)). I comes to 1.66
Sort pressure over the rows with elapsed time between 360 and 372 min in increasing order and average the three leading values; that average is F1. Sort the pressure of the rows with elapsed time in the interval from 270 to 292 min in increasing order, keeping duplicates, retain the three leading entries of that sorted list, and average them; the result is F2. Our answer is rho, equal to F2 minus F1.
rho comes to -9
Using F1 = 49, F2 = 39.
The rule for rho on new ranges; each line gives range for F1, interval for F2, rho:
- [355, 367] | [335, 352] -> -3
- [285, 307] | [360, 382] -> 19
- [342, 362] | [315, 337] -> -14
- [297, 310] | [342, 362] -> 21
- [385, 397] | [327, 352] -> 15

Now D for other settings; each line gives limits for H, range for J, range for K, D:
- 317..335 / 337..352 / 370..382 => 1135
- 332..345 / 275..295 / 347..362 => 259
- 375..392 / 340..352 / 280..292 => 842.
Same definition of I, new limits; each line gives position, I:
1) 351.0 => 1.71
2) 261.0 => 1.69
